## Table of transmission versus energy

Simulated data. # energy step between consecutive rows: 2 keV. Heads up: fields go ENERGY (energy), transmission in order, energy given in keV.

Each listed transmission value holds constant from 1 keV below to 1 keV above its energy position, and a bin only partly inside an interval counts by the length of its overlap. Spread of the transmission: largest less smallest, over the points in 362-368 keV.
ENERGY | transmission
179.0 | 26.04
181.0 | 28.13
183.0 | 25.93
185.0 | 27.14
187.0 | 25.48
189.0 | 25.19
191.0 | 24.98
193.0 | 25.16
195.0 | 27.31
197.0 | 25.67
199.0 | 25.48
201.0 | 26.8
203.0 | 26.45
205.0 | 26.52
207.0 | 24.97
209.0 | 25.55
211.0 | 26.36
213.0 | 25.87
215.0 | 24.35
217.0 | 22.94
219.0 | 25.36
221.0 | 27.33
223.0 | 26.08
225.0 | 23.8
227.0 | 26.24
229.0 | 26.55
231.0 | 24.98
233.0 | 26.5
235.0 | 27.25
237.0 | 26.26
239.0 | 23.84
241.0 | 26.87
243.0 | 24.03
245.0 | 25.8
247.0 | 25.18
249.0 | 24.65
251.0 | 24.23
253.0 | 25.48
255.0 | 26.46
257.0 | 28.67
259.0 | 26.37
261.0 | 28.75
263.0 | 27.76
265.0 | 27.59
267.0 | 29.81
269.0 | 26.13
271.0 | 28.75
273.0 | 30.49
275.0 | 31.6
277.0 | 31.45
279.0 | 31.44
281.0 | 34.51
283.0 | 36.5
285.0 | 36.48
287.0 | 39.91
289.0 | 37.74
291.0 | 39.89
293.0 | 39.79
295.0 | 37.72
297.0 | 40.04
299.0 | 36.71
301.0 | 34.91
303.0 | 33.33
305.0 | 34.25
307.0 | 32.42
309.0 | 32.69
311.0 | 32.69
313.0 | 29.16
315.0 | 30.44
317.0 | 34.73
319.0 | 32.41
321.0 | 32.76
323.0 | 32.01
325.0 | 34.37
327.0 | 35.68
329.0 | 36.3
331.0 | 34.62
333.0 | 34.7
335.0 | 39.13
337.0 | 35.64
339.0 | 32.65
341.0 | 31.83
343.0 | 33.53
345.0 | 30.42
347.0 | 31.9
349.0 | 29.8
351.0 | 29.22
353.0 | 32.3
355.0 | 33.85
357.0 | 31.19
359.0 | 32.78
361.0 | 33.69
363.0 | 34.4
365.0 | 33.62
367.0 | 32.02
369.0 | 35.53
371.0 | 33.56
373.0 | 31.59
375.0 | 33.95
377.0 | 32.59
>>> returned 2.4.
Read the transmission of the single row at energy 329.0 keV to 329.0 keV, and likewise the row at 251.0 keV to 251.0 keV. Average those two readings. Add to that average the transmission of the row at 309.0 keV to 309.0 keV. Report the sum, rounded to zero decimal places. 63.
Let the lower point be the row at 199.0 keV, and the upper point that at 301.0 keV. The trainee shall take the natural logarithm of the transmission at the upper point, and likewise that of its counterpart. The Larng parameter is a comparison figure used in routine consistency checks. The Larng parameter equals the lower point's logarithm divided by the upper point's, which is 0.91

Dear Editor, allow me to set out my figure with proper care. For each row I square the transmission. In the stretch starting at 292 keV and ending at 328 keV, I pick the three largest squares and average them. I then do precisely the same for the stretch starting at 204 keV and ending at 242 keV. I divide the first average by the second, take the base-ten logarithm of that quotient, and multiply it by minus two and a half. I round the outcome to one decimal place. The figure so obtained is -0.8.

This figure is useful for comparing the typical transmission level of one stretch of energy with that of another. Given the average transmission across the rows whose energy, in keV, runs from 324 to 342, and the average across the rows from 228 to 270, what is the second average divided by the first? 0.753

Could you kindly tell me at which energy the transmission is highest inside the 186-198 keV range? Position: 195.0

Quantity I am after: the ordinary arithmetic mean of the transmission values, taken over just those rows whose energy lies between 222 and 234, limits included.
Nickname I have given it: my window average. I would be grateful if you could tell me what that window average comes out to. 25.7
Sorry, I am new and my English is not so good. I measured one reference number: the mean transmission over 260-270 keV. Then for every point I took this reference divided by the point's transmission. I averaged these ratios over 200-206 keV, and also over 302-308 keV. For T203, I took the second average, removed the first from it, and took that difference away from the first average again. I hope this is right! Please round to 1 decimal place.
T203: 1.3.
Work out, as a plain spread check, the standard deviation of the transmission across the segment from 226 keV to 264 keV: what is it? 1.4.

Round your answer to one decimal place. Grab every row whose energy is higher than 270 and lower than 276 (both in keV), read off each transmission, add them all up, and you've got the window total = 90.8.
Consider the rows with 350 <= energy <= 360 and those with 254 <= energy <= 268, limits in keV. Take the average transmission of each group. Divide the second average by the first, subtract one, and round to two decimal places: -0.12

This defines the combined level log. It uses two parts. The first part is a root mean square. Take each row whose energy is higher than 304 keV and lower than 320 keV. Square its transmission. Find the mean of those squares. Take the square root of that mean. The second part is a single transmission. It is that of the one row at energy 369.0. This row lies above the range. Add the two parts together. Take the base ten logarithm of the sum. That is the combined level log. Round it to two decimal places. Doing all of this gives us 1.83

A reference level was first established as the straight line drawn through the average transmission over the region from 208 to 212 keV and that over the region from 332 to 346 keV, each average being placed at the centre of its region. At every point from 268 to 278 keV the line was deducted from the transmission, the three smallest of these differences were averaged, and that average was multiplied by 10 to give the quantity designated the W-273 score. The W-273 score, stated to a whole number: -13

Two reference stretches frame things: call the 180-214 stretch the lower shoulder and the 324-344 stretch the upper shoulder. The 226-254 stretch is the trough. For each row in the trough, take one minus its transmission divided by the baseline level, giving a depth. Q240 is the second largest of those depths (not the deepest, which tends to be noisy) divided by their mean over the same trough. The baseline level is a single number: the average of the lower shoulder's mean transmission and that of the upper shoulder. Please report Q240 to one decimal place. 1.3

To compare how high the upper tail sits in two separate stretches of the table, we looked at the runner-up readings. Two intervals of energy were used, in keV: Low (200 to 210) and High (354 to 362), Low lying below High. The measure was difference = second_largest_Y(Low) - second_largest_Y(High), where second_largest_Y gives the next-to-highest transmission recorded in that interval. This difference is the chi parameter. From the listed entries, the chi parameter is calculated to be -7.2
